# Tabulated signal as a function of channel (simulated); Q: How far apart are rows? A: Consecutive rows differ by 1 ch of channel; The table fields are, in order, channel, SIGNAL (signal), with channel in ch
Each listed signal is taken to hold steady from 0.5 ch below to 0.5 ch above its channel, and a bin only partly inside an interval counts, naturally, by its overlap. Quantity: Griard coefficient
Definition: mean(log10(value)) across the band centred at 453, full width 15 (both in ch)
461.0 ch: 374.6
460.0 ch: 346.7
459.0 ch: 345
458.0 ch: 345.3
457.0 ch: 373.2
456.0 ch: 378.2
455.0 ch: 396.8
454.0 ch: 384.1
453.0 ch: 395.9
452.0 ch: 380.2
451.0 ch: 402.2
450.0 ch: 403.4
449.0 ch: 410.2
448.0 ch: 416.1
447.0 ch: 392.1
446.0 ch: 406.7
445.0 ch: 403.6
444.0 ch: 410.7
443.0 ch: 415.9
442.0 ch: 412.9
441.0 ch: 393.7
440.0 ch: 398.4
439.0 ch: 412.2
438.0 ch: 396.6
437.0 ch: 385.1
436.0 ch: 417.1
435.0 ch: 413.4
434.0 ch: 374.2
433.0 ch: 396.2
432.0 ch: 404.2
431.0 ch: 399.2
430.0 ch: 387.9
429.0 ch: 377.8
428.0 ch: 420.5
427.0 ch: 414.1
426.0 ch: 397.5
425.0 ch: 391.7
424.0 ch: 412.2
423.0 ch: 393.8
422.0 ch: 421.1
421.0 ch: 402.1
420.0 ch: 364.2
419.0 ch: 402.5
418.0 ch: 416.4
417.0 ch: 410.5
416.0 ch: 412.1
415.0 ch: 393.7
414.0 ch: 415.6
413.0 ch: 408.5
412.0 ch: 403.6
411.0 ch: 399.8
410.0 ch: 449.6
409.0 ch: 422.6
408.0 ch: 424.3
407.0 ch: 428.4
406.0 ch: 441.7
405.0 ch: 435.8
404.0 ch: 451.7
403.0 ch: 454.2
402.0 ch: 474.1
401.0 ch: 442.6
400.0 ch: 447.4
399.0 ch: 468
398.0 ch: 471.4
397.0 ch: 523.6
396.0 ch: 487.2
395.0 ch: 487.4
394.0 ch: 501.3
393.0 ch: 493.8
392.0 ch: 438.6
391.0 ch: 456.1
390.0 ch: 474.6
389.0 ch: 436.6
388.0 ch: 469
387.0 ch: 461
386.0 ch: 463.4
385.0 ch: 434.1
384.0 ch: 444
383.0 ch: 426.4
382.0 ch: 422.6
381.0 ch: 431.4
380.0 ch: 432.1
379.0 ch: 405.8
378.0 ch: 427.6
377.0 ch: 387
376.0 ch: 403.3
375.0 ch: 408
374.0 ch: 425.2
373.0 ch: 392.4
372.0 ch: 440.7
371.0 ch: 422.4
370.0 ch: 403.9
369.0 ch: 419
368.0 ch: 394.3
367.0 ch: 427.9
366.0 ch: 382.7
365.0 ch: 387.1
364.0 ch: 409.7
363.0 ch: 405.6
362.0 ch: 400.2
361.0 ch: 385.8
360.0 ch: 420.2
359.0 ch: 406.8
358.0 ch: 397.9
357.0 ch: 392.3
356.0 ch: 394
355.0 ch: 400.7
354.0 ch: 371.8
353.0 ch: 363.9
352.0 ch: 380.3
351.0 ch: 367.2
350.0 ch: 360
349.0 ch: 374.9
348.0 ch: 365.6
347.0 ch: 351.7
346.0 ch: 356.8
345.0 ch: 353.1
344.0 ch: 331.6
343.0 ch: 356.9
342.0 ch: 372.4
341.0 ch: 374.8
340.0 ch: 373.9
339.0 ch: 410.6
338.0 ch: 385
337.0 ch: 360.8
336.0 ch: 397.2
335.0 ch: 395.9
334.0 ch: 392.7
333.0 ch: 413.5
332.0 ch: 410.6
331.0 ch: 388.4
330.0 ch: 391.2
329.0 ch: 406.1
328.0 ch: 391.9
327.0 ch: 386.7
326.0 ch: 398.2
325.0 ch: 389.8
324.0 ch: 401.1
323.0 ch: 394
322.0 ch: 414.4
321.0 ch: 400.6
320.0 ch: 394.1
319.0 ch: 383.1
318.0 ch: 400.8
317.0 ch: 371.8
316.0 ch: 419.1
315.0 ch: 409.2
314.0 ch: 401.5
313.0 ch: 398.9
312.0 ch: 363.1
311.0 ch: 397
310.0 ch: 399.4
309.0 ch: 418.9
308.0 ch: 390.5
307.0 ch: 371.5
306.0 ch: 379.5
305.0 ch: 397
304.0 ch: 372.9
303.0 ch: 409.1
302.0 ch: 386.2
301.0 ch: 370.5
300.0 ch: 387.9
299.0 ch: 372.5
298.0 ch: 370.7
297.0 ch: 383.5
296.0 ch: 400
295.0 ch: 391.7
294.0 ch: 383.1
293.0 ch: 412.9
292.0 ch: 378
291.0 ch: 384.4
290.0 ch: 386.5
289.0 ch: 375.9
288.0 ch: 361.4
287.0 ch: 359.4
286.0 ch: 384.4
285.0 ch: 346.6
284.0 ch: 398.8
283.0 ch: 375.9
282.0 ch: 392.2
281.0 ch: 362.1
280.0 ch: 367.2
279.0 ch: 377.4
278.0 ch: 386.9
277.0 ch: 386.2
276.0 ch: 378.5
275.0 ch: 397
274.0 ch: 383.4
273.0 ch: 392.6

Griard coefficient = 2.58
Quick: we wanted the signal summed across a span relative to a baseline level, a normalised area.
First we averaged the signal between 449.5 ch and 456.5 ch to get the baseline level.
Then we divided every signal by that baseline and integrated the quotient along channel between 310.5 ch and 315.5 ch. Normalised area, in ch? 5.0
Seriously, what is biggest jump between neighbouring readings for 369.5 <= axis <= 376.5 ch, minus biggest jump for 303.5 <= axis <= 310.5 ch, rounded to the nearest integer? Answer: 20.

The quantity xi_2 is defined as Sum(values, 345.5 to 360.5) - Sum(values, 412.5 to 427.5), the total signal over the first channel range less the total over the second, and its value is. -352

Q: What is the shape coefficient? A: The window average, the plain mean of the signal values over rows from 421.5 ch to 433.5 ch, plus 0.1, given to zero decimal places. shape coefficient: 401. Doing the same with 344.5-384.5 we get 399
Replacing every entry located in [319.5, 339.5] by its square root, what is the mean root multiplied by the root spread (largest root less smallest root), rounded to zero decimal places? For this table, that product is 27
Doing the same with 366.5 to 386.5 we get 38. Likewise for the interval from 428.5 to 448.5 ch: 22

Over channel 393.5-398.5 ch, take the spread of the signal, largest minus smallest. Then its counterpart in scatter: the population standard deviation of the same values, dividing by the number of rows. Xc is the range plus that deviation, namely 70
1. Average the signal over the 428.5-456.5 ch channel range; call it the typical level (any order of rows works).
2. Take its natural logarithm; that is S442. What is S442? 5.99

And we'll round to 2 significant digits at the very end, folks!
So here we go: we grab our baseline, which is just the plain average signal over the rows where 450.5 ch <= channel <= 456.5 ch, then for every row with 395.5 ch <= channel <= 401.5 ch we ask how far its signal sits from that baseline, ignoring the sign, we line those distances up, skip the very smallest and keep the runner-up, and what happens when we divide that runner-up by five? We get 12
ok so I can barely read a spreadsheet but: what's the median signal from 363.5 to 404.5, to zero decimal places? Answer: 437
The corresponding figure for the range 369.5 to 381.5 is 415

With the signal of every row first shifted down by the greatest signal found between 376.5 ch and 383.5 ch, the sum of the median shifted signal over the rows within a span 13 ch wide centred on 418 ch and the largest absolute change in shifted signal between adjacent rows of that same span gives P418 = 15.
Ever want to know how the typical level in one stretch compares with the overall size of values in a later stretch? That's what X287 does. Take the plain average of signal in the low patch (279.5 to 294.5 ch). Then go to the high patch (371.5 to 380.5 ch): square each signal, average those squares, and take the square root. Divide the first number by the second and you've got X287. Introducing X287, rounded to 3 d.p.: 0.913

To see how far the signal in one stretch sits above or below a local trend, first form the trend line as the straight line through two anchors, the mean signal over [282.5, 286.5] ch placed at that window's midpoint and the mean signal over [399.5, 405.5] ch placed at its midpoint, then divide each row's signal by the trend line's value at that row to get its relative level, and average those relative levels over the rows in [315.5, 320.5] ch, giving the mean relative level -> 0.99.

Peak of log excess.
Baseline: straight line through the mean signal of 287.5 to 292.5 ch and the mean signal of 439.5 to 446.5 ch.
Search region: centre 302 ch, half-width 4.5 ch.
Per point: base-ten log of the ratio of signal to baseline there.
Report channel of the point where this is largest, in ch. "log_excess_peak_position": 303.0 ch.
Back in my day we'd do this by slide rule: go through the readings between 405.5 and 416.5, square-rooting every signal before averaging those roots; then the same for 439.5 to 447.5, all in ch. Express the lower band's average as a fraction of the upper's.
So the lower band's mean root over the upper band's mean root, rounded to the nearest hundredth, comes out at 1.02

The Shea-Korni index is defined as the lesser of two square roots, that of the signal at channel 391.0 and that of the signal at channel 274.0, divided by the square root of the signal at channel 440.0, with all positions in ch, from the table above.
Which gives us 0.981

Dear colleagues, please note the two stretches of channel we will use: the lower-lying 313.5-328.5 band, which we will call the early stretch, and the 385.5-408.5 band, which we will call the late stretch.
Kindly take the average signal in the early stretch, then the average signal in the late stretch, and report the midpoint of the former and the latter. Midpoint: 430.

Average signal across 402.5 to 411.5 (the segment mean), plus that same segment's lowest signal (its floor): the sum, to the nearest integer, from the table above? 834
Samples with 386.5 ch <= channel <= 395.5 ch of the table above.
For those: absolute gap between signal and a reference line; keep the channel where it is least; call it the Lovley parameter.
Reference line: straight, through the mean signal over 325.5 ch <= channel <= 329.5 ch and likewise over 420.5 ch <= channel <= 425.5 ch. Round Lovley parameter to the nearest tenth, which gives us 389.0 ch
